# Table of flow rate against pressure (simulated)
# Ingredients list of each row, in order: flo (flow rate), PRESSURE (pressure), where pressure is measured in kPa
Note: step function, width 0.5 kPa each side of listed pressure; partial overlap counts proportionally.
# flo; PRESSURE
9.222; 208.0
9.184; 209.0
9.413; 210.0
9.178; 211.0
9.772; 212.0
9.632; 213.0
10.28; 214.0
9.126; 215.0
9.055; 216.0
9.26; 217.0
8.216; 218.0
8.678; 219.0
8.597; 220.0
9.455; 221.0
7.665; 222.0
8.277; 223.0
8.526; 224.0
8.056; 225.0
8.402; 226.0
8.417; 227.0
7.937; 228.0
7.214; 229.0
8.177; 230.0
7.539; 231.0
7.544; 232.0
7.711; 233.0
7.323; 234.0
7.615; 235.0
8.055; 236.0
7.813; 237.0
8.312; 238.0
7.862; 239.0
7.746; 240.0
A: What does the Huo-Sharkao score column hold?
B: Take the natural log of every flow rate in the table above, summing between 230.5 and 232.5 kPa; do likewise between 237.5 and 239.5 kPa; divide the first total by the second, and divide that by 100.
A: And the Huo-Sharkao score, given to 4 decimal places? 0.0097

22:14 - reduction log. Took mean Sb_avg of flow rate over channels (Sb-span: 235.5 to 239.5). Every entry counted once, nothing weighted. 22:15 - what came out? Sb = 8.01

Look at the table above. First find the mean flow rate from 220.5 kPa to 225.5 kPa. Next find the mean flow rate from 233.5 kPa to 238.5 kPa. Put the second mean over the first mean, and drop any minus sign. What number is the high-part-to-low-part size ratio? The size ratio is 0.93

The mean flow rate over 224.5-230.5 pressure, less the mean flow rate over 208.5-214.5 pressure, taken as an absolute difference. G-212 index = 1.5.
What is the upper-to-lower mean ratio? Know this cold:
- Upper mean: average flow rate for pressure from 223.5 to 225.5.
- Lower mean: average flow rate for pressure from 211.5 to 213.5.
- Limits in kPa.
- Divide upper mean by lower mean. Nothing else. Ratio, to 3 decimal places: 0.855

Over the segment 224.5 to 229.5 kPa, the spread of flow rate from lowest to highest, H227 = 1.20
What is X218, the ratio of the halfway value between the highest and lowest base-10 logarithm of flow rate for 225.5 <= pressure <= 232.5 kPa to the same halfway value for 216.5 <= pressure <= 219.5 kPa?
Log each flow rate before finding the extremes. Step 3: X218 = 0.948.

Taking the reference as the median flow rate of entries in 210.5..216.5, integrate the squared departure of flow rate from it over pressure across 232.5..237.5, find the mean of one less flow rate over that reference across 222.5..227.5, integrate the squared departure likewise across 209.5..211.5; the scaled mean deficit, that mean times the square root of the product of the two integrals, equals 0.1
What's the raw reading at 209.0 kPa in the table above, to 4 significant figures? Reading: 9.184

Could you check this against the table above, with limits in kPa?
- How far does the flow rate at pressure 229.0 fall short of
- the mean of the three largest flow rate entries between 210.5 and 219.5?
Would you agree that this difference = 2.7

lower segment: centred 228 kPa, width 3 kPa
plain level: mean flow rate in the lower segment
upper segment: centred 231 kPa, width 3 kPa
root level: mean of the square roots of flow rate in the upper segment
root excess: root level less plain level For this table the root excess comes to -5.07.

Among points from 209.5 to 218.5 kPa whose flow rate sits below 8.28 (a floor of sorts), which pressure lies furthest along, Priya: 218.0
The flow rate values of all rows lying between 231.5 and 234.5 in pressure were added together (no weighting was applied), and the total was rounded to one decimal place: 22.6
